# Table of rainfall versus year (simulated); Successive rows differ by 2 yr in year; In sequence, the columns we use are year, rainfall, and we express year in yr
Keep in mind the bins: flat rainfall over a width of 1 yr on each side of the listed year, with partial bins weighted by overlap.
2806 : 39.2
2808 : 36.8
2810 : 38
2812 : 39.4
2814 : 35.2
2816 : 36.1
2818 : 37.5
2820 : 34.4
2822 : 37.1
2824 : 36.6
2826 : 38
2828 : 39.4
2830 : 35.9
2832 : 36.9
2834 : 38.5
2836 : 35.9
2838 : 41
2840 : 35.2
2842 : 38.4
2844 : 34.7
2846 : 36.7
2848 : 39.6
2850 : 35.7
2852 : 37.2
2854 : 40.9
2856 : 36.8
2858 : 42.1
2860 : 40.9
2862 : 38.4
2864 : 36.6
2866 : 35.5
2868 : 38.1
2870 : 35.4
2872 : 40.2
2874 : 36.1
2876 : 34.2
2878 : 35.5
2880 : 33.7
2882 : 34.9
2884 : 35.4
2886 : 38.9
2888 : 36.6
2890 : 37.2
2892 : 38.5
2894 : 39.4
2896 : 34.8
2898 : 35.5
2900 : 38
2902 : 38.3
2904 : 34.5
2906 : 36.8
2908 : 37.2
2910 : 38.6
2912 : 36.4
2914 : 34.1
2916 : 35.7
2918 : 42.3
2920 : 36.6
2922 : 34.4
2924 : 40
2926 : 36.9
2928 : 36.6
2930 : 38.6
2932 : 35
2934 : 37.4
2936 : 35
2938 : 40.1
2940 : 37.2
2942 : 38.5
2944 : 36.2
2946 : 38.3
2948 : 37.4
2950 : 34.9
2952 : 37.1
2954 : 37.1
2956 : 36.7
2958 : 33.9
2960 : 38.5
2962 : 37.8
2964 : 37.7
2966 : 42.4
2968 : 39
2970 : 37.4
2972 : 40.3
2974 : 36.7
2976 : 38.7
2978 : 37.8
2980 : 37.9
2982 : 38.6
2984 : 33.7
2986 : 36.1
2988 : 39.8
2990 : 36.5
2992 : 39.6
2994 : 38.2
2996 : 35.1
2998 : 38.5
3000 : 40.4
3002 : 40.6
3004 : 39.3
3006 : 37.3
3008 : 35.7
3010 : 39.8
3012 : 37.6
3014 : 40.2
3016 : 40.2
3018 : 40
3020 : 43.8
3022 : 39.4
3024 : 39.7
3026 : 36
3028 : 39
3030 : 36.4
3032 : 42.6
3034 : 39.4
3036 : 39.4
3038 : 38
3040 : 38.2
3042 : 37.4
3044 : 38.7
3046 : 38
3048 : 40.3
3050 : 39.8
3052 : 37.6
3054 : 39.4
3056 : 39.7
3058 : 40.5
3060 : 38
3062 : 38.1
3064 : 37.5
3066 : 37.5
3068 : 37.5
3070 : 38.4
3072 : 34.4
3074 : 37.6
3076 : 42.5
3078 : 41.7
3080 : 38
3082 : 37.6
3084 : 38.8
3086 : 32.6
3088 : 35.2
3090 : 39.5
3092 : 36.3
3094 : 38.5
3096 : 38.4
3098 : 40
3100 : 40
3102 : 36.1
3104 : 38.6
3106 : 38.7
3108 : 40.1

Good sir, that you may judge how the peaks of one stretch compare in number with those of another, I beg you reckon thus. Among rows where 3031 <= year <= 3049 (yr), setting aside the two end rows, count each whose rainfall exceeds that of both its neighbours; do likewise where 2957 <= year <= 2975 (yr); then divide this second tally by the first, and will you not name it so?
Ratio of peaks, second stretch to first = 1.5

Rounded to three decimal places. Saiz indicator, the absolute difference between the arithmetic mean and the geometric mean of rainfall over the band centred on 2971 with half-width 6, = 0.044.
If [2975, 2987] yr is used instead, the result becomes 0.043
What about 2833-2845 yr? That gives 0.065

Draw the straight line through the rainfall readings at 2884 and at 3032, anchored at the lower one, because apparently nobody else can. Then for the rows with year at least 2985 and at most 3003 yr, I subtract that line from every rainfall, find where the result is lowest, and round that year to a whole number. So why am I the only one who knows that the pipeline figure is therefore 2996 yr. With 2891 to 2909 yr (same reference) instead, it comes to 2904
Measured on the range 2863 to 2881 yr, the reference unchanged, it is 2880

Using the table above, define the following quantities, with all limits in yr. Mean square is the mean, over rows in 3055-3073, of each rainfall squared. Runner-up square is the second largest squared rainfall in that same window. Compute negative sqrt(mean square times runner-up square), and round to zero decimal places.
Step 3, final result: -1508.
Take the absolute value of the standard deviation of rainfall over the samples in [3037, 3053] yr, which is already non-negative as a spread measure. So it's 1.0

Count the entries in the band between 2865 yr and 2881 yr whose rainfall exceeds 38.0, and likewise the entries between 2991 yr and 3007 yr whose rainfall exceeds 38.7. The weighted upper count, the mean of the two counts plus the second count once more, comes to 7.0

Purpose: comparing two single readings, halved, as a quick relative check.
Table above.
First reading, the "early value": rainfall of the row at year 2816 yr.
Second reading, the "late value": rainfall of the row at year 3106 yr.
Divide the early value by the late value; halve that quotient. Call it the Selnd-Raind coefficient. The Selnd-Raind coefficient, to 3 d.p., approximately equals 0.466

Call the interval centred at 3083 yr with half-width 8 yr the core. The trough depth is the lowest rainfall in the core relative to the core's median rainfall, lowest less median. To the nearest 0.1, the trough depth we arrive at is -5.8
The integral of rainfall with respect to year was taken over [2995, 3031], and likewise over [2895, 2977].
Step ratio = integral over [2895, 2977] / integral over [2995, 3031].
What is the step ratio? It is 2.2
